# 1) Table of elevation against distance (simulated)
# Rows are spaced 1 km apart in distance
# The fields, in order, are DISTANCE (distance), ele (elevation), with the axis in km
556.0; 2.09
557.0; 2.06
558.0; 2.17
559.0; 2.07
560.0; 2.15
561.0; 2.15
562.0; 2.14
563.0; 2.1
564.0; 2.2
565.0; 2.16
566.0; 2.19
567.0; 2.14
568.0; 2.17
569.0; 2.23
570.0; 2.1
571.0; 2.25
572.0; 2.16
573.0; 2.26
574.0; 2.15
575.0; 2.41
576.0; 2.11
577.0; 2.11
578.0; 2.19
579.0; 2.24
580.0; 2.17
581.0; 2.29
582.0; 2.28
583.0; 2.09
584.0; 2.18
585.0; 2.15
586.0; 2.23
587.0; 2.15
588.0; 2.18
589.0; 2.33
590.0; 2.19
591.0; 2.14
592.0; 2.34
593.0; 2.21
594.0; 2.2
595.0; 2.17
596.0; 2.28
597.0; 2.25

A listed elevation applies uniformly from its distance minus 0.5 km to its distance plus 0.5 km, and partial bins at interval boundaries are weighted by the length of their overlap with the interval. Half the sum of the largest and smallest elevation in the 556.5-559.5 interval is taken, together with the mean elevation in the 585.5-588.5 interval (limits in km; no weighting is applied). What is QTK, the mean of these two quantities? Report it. 2.151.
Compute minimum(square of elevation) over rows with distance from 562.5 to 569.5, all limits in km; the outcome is 4.41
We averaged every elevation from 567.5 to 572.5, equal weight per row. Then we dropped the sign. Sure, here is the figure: 2.18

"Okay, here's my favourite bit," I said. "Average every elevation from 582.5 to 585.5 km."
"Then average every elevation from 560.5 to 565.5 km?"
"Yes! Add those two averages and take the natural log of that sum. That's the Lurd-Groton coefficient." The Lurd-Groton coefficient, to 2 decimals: 1.46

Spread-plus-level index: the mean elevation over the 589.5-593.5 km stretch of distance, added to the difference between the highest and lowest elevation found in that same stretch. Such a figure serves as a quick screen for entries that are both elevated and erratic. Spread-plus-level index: 2.42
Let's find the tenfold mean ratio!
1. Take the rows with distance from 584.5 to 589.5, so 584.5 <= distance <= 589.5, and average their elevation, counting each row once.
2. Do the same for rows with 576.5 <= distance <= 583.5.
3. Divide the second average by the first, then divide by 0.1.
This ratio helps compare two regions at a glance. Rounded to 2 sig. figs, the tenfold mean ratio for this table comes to 9.9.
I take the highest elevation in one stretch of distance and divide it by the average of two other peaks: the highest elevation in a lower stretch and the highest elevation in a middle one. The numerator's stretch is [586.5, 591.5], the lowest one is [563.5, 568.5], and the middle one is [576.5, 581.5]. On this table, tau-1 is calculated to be 1.04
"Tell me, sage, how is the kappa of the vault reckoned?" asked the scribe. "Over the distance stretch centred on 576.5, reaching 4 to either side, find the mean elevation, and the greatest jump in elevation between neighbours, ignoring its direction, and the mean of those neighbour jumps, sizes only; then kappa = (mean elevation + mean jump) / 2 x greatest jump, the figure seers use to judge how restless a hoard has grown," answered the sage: 0.349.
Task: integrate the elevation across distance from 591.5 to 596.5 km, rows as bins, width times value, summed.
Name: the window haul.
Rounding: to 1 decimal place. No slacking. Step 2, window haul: 11.2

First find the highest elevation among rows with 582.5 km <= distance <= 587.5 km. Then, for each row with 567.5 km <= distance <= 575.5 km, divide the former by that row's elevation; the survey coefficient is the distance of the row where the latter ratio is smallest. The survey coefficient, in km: 575.0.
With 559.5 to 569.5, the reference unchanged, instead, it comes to 569.0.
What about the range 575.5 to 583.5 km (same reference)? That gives 581.0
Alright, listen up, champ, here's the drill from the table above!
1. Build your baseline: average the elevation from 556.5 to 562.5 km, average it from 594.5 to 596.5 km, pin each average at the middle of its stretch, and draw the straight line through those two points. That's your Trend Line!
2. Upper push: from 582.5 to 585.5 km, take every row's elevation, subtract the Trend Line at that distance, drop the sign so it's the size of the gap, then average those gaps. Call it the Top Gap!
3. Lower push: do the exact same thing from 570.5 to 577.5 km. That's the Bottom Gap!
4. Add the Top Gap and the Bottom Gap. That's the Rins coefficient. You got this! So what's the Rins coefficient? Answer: 0.135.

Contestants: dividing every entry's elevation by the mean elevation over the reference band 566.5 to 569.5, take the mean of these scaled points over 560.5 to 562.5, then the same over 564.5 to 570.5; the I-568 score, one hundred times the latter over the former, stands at 101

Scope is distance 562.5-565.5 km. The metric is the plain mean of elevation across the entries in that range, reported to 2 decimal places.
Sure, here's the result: 2.15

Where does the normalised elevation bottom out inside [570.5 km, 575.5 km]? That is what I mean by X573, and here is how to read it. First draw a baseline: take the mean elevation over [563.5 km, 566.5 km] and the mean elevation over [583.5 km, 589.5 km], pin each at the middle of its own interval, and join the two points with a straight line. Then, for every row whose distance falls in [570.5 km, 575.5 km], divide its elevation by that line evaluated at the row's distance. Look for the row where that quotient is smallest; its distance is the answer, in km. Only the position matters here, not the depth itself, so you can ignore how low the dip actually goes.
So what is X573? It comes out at 574.0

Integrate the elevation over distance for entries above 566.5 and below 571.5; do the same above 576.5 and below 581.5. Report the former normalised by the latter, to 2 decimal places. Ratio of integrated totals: 0.99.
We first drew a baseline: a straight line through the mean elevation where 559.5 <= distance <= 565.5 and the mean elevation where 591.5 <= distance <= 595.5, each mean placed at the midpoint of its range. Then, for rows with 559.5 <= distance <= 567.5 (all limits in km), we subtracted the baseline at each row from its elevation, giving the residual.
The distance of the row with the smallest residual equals 563.0 km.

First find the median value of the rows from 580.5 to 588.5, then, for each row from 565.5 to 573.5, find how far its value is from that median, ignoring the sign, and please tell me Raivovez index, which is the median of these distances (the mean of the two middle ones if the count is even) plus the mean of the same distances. 0.090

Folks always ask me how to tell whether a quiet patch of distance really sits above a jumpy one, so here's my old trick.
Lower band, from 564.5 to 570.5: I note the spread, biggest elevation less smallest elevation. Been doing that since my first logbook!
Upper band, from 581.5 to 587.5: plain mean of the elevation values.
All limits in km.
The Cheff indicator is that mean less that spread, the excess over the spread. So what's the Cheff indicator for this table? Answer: 2.05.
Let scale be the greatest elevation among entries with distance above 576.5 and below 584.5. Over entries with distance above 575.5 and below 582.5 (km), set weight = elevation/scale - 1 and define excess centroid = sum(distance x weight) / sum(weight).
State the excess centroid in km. 577.7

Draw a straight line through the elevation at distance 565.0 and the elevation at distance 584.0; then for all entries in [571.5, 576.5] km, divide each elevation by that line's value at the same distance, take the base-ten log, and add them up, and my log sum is 0.046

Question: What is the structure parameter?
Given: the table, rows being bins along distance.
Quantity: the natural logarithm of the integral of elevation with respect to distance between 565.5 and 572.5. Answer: 2.72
